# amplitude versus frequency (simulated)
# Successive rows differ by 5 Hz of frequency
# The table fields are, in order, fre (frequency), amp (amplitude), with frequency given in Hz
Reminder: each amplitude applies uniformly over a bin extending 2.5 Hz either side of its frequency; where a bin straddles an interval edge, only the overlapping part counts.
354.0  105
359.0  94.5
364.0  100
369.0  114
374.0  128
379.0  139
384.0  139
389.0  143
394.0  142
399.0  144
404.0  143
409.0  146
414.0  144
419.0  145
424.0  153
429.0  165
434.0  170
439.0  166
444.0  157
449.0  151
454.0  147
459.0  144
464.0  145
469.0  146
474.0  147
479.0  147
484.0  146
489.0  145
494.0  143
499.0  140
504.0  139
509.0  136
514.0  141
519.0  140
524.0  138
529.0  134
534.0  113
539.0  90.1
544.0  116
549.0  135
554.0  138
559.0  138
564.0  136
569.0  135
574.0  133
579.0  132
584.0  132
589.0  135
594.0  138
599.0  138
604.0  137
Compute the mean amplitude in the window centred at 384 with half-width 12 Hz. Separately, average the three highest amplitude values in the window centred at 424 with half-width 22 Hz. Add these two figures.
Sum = 305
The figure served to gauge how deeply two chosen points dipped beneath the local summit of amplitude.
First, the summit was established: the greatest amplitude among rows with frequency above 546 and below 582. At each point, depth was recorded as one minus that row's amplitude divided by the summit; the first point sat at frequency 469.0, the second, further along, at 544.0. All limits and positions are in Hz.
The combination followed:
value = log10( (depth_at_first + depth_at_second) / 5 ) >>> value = -1.69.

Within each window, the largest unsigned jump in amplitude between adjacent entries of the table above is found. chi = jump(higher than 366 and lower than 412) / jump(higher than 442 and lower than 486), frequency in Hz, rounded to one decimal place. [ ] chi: 2.3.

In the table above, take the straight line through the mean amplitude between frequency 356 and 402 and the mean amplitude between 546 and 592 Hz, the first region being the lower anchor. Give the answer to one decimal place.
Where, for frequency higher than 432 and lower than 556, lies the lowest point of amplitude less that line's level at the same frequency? 539.0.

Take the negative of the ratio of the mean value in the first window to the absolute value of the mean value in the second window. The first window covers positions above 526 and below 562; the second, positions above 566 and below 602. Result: -0.92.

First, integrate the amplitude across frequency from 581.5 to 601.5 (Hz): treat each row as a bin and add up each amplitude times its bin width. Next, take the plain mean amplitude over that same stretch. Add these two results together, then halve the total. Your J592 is 1425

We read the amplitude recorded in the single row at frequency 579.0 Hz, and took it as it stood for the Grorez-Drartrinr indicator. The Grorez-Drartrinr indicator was 132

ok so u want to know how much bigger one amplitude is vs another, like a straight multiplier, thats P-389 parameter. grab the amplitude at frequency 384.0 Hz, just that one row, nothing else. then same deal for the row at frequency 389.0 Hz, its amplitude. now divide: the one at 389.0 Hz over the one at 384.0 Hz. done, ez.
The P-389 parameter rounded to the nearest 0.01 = 1.03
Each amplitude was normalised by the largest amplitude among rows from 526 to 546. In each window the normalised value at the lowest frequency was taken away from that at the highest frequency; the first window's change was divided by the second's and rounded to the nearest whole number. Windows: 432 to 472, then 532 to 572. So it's -1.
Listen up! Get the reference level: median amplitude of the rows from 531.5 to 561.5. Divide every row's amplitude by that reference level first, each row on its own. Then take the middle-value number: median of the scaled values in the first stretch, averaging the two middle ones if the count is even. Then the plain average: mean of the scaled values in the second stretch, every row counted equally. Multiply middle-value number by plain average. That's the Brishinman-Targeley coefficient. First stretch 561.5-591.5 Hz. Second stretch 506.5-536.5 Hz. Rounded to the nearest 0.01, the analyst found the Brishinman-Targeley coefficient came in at 1.14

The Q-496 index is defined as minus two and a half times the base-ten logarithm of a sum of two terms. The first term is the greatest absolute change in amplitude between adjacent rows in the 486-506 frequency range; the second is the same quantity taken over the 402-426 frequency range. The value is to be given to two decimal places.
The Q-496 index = -2.60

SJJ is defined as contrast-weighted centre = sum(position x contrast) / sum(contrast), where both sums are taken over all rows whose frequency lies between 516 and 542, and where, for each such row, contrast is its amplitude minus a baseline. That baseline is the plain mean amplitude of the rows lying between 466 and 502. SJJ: 534.7 Hz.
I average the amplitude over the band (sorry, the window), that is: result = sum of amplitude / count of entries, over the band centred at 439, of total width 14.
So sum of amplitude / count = 164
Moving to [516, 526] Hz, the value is 139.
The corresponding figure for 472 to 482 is 147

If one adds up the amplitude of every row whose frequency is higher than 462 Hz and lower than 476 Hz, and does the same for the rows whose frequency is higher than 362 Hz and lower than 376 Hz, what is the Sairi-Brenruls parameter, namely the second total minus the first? -96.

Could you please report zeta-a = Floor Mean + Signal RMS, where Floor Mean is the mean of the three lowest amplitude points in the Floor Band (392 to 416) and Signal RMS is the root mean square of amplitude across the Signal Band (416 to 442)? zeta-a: 303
